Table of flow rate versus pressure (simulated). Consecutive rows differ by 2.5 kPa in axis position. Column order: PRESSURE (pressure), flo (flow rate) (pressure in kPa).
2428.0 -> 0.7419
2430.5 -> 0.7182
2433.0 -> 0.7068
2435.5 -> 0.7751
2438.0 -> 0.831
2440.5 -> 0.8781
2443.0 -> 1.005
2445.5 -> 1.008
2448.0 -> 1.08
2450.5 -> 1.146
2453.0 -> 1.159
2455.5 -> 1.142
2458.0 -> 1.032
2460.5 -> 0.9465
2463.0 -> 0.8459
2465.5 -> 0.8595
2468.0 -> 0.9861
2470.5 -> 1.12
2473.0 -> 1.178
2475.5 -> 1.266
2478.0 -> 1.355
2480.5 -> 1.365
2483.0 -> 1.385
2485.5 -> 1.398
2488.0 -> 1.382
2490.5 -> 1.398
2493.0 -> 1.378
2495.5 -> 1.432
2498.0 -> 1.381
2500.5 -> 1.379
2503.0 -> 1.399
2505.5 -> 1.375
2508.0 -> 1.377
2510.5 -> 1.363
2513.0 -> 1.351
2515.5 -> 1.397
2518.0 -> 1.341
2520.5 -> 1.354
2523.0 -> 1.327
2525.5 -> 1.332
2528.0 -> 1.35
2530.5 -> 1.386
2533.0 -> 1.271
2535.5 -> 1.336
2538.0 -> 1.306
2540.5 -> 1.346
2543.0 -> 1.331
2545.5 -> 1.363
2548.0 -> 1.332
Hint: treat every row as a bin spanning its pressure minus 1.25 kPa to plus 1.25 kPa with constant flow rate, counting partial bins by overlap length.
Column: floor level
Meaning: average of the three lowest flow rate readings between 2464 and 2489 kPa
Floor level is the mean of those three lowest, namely 0.99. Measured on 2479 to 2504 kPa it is 1.37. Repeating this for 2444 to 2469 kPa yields 0.88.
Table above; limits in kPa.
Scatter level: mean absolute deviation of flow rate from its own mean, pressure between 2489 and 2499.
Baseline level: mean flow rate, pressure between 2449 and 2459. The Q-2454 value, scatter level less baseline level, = -1.10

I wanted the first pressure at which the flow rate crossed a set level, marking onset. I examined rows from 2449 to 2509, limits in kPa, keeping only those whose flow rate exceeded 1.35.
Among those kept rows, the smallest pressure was 2478.0 kPa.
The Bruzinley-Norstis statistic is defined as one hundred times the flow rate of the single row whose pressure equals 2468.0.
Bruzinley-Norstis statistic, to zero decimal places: 99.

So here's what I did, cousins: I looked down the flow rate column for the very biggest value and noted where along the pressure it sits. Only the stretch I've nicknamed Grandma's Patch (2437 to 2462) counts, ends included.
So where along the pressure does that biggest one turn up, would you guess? 2453.0 kPa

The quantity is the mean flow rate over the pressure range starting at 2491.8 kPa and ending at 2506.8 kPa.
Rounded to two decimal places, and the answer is 1.39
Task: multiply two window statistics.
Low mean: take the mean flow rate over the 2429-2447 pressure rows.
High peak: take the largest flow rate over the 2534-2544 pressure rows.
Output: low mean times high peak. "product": 1.1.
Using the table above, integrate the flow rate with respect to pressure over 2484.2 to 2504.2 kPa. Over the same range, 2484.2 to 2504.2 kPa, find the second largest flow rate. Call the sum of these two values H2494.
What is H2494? 29.3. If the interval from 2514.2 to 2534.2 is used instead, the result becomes 28.3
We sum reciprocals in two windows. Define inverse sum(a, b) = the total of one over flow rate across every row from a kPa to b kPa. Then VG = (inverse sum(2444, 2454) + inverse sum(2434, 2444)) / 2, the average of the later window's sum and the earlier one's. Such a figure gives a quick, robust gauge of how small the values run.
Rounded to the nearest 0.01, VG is 4.14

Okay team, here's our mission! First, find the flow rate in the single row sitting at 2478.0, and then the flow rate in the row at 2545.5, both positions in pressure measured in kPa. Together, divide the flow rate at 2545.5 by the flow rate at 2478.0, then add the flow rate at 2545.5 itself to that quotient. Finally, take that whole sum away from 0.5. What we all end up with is -1.87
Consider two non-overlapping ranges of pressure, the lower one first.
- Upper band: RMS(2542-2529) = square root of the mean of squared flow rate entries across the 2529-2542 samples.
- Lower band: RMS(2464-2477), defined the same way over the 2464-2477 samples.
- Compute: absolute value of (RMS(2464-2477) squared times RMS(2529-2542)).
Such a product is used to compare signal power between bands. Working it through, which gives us 1.58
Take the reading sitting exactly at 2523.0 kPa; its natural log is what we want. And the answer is 0.283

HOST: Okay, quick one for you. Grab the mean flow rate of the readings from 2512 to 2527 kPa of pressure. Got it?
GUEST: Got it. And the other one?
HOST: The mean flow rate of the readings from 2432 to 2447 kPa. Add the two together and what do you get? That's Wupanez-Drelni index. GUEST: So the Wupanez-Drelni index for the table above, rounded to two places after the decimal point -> 2.22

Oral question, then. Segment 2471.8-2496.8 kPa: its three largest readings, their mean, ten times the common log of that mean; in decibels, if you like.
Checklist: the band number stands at 1.49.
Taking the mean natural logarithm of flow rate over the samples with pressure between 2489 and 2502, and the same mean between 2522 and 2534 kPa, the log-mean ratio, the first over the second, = 1.2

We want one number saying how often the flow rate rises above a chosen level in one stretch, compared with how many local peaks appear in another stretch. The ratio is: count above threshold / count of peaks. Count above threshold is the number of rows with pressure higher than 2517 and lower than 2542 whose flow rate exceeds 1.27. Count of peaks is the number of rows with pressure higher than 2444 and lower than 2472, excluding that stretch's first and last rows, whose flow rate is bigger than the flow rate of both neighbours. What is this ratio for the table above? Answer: 10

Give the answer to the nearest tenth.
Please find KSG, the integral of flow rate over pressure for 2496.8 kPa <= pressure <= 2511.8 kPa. 20.7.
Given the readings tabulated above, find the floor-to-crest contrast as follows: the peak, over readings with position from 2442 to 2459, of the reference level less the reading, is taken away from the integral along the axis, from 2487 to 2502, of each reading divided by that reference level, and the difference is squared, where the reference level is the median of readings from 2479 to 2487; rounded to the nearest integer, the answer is 216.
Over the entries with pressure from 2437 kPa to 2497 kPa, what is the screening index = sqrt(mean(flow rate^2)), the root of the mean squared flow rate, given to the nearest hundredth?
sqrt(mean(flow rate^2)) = 1.17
